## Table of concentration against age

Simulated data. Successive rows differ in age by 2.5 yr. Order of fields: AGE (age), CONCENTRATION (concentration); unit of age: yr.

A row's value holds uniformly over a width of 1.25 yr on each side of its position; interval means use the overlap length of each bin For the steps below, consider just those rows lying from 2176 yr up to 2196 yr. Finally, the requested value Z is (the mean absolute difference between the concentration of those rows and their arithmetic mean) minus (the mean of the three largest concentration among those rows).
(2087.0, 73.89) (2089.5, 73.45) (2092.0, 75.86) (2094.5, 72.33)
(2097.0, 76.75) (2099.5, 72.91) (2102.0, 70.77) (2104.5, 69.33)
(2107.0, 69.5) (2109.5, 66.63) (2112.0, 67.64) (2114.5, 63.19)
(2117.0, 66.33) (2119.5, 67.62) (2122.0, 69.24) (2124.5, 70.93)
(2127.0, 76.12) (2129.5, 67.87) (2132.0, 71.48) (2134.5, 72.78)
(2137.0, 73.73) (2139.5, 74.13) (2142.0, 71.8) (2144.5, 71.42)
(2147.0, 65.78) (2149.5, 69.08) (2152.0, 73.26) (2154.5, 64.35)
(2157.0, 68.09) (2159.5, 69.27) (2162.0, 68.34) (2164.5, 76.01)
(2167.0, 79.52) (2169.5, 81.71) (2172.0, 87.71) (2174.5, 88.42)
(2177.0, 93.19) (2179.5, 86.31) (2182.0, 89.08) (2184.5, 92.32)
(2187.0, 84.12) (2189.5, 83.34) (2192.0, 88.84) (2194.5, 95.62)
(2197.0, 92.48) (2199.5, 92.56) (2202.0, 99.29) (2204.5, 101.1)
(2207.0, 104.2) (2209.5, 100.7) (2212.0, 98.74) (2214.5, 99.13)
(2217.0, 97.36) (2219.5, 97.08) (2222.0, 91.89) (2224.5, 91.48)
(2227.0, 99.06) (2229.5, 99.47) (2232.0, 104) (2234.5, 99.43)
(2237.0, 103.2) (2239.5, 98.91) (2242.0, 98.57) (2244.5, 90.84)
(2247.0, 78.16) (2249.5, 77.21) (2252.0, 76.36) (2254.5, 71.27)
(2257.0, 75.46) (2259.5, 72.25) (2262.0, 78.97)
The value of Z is -90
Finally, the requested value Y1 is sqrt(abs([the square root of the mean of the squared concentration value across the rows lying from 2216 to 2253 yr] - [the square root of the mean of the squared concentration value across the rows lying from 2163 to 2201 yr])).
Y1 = 2.5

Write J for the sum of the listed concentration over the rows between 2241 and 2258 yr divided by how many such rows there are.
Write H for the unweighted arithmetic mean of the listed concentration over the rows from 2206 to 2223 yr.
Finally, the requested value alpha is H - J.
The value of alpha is 17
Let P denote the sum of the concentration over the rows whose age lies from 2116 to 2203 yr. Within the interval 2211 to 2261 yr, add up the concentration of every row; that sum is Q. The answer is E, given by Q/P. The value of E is 0.66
